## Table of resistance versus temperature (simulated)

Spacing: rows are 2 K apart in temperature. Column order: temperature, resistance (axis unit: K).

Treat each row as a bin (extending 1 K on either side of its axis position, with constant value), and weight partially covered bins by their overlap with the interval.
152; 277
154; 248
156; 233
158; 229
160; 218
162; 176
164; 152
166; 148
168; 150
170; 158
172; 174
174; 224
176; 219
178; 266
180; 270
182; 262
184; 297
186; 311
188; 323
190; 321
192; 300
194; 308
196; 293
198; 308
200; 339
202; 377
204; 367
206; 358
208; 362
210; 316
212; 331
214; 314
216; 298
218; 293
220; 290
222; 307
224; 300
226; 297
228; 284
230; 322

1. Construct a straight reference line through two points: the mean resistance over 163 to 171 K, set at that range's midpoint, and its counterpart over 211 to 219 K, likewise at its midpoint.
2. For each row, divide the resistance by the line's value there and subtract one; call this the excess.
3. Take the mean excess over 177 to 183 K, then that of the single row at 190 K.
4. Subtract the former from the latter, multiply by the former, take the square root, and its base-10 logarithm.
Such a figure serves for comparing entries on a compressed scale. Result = -0.90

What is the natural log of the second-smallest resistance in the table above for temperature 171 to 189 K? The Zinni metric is 5.39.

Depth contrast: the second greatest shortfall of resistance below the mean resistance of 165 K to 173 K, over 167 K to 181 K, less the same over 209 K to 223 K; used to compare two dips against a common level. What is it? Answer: 135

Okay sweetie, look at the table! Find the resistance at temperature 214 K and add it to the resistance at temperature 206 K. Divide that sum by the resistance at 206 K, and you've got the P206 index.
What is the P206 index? 1.88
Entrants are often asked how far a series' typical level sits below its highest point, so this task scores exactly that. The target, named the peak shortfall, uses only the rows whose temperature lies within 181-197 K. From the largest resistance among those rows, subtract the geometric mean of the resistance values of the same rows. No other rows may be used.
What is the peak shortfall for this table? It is 22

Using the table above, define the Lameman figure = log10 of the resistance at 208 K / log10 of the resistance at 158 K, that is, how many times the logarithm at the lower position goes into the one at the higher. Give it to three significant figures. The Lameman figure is 1.08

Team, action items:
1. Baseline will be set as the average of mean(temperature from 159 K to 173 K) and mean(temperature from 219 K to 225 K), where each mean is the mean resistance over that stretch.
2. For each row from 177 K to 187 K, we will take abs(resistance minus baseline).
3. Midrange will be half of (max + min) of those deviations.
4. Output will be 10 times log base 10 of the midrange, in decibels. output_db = 17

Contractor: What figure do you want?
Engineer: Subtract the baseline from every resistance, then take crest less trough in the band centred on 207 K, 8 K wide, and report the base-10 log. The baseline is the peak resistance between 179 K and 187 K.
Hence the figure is 1.71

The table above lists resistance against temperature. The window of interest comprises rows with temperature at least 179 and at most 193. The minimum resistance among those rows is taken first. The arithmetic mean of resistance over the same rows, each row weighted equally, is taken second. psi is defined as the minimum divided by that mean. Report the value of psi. 0.88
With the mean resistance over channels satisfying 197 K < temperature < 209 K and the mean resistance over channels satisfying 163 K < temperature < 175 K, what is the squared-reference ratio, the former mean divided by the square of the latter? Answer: 0.013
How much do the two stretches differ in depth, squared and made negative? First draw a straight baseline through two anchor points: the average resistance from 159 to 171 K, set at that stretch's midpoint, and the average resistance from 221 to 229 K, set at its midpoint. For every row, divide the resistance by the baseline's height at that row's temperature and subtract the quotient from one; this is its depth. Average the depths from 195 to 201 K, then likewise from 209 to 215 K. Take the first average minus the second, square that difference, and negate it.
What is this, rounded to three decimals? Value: -0.015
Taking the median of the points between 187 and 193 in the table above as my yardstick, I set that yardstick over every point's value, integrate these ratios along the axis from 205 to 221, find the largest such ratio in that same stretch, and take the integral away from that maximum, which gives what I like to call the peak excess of -15.0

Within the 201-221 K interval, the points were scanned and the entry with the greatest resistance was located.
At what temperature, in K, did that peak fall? 202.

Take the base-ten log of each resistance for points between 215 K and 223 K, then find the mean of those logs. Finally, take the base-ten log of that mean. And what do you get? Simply 0.393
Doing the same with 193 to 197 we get 0.394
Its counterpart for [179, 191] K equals 0.393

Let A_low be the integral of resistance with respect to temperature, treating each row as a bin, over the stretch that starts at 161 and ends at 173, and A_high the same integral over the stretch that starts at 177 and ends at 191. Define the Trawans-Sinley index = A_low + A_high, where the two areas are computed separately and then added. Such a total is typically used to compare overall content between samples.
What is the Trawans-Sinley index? 6016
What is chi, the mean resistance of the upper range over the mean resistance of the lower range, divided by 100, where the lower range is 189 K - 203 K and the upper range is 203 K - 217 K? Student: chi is 0.0104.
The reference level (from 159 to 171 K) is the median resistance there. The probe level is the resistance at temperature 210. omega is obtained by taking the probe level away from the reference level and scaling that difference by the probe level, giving -0.51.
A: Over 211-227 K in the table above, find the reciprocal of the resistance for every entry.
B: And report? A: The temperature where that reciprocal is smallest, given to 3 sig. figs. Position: 212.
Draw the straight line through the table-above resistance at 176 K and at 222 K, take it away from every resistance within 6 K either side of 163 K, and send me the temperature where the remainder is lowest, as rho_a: 168 K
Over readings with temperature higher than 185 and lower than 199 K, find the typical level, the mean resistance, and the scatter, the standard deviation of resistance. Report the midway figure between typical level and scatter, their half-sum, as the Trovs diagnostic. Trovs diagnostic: 160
